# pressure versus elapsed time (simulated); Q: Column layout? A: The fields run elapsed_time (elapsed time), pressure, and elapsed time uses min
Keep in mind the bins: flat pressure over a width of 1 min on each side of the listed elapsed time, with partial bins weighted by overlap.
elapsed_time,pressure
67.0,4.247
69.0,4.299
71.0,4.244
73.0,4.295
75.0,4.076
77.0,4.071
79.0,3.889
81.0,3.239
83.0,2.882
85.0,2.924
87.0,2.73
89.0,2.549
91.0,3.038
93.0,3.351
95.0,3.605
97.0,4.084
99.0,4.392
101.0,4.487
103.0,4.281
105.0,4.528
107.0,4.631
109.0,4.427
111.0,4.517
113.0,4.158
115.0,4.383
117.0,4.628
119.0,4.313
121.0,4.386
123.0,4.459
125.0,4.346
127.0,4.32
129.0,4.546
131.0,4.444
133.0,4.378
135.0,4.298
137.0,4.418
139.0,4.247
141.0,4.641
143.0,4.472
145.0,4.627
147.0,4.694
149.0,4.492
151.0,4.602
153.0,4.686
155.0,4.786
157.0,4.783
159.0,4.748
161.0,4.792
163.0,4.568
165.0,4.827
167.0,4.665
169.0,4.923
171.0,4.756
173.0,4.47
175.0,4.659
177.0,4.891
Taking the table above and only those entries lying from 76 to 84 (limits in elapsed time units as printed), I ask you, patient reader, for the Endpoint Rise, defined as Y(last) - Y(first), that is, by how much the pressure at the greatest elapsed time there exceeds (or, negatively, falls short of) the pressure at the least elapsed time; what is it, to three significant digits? -1.19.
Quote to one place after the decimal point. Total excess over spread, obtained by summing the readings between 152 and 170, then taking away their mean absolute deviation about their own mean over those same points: 42.7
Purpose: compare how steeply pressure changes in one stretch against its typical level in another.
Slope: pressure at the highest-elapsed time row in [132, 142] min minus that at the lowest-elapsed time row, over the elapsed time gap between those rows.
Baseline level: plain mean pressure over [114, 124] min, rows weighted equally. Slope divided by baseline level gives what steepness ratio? 0.007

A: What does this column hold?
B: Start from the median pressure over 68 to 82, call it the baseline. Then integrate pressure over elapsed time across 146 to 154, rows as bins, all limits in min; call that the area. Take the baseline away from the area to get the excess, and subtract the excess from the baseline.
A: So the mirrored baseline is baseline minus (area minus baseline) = -29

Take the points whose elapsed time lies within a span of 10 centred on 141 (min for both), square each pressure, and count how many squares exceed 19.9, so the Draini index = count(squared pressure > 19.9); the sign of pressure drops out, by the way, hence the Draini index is 3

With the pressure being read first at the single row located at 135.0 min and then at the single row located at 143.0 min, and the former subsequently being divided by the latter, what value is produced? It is 0.96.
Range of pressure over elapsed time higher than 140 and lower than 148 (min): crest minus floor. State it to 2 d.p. 0.22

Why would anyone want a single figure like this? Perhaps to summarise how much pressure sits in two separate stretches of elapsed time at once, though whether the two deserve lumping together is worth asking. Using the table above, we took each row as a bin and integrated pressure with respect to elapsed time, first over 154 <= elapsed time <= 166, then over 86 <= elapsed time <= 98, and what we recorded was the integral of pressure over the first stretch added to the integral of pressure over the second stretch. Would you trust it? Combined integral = 96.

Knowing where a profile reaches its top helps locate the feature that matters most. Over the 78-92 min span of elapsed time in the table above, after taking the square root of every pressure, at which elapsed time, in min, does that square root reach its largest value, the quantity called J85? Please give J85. 79.0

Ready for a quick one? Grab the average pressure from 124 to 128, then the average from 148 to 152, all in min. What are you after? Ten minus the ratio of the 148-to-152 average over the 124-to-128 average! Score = 8.951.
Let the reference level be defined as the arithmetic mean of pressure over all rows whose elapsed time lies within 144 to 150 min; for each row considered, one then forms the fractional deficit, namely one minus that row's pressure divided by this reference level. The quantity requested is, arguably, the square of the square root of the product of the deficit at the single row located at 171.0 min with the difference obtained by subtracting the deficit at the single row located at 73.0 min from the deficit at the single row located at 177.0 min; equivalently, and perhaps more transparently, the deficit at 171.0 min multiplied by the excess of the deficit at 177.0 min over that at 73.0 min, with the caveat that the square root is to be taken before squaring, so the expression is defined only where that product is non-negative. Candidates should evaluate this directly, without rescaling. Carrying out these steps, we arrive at 0.0043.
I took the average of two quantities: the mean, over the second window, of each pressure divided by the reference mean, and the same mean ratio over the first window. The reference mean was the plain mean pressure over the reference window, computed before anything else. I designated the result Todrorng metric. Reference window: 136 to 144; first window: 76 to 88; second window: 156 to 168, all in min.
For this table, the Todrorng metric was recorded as 0.90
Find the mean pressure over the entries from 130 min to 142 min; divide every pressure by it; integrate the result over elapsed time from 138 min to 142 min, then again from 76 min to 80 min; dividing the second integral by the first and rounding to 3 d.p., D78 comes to 0.896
